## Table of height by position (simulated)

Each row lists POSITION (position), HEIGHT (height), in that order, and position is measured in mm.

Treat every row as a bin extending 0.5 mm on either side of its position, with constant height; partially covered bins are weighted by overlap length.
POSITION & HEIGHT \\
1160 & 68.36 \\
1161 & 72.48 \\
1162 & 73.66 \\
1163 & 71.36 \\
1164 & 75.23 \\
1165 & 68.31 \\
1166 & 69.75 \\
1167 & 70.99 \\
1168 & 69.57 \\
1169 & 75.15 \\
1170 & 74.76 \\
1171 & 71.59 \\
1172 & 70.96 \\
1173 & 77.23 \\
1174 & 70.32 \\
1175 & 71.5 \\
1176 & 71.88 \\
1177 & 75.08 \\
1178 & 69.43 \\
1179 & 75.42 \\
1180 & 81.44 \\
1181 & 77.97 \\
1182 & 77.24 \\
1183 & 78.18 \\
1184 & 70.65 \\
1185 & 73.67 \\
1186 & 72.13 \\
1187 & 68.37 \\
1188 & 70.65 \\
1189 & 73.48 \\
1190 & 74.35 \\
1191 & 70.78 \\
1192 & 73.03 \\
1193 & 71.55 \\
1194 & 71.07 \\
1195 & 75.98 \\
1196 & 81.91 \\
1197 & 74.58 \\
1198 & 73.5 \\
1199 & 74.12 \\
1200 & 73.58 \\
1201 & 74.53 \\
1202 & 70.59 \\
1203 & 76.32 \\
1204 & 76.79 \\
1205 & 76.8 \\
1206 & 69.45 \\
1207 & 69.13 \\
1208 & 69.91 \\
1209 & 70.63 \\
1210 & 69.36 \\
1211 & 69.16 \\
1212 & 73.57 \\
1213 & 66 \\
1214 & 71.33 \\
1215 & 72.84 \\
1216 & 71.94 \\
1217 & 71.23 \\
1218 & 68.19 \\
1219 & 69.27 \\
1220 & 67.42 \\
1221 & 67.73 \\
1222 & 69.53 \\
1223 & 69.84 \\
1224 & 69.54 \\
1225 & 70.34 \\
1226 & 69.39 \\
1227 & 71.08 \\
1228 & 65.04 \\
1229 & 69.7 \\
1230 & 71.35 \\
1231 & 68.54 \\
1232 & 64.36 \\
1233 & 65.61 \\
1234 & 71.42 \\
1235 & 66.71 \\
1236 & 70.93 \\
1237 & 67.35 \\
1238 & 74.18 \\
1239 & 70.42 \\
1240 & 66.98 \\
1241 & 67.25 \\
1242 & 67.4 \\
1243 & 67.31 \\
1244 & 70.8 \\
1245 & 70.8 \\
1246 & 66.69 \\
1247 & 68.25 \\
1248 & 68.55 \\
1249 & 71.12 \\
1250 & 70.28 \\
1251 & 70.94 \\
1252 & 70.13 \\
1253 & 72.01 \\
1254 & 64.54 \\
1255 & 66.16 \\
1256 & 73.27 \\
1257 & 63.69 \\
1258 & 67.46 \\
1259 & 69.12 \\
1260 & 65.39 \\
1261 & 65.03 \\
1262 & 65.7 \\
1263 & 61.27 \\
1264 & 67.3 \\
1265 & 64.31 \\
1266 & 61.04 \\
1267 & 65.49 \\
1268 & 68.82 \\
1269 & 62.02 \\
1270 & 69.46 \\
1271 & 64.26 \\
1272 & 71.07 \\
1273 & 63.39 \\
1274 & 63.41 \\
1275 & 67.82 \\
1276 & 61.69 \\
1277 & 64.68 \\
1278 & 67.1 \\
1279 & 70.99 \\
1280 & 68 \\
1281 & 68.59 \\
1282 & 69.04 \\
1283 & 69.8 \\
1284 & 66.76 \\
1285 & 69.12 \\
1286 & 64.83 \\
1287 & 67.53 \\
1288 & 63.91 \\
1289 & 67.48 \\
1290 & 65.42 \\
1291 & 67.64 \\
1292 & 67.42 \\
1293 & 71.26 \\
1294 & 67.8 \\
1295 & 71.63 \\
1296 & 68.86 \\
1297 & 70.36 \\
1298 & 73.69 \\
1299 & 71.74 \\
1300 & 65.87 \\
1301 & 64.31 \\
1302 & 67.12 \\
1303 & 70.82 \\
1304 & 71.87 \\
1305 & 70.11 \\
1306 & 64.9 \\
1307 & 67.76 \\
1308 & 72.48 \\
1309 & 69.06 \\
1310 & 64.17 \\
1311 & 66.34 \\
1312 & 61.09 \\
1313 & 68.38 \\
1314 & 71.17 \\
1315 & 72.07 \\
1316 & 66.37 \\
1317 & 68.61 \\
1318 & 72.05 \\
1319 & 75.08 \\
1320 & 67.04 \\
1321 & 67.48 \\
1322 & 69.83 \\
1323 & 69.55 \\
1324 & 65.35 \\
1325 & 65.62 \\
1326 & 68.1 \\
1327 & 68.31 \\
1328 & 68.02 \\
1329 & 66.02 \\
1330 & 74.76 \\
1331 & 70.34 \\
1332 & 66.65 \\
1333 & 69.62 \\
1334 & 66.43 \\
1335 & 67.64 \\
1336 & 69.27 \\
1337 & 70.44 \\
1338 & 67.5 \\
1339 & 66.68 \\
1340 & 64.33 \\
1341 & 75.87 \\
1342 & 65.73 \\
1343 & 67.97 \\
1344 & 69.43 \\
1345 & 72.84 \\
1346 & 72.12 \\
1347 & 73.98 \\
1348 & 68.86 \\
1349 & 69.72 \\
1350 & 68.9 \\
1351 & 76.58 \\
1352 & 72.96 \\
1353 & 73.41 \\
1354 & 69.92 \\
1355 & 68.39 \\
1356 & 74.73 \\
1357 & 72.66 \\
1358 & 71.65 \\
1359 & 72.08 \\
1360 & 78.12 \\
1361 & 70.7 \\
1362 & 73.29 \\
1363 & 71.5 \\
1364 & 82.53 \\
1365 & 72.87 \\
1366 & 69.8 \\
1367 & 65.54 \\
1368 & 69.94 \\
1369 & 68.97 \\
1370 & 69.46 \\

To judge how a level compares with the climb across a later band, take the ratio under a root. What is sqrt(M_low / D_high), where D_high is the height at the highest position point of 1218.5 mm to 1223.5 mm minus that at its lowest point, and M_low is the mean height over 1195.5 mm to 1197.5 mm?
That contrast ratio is 11.7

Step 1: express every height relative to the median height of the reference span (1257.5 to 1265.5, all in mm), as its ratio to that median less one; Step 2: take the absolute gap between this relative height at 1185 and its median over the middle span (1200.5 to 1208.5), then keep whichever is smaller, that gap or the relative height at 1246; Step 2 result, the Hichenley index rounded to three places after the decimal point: 0.017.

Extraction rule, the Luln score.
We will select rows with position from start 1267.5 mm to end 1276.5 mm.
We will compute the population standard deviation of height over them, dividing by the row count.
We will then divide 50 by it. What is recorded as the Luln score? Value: 15.0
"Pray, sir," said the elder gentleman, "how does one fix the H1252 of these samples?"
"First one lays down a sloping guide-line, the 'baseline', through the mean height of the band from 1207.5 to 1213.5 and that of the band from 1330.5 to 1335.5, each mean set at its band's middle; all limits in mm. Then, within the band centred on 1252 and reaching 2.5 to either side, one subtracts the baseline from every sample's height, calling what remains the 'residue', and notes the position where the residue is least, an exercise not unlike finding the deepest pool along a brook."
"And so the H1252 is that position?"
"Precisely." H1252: 1254 mm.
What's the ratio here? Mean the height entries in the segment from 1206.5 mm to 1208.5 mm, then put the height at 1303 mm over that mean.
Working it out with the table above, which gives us 1.02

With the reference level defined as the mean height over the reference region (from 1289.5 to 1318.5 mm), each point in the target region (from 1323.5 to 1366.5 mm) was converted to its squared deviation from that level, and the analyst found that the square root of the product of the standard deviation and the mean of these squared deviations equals 24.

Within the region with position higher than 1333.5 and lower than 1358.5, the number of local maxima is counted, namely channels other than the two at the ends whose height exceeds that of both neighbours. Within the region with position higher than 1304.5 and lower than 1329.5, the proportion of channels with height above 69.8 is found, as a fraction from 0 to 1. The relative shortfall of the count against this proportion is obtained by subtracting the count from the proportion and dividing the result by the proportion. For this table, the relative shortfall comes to -27.6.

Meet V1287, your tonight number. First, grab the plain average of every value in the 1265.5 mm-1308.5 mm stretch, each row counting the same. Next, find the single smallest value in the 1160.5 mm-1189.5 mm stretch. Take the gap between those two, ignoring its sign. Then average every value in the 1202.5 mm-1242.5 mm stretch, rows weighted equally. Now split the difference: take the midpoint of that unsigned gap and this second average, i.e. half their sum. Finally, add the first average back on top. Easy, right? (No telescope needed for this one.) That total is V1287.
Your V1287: 103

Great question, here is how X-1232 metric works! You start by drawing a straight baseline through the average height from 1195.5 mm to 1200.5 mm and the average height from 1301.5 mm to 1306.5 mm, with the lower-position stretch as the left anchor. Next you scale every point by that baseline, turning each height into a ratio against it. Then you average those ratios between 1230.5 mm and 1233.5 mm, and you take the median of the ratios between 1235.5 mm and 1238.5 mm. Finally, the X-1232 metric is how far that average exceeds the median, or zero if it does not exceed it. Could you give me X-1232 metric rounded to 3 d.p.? 0.000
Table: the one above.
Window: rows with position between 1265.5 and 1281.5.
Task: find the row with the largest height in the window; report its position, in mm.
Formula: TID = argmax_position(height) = 1272 mm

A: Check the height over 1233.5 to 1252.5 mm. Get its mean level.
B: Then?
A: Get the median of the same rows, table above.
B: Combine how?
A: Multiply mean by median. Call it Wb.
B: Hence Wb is 4863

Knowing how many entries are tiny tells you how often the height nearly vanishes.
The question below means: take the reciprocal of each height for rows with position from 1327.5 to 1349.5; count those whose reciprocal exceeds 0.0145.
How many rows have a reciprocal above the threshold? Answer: 11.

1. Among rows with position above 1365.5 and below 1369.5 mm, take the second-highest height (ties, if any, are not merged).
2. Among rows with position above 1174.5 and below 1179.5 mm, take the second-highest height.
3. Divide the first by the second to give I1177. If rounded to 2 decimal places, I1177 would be 0.93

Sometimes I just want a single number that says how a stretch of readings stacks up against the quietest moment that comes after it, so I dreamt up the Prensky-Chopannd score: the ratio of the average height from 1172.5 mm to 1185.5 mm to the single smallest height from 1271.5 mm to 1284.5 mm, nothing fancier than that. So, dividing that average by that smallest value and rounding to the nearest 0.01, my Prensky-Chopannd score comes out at 1.21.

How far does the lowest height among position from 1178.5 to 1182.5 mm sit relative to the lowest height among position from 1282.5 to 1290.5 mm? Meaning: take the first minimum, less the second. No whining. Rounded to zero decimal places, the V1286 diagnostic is 12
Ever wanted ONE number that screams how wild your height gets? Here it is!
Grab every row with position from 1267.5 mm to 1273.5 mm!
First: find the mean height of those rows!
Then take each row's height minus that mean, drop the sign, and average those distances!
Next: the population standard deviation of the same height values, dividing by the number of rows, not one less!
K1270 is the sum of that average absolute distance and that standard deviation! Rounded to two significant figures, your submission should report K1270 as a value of 6.7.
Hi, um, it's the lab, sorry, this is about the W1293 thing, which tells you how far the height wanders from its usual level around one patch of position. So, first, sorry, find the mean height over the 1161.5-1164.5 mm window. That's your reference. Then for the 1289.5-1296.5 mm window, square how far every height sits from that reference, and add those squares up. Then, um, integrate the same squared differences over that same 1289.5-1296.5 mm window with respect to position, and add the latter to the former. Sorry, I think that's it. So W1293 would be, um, 387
